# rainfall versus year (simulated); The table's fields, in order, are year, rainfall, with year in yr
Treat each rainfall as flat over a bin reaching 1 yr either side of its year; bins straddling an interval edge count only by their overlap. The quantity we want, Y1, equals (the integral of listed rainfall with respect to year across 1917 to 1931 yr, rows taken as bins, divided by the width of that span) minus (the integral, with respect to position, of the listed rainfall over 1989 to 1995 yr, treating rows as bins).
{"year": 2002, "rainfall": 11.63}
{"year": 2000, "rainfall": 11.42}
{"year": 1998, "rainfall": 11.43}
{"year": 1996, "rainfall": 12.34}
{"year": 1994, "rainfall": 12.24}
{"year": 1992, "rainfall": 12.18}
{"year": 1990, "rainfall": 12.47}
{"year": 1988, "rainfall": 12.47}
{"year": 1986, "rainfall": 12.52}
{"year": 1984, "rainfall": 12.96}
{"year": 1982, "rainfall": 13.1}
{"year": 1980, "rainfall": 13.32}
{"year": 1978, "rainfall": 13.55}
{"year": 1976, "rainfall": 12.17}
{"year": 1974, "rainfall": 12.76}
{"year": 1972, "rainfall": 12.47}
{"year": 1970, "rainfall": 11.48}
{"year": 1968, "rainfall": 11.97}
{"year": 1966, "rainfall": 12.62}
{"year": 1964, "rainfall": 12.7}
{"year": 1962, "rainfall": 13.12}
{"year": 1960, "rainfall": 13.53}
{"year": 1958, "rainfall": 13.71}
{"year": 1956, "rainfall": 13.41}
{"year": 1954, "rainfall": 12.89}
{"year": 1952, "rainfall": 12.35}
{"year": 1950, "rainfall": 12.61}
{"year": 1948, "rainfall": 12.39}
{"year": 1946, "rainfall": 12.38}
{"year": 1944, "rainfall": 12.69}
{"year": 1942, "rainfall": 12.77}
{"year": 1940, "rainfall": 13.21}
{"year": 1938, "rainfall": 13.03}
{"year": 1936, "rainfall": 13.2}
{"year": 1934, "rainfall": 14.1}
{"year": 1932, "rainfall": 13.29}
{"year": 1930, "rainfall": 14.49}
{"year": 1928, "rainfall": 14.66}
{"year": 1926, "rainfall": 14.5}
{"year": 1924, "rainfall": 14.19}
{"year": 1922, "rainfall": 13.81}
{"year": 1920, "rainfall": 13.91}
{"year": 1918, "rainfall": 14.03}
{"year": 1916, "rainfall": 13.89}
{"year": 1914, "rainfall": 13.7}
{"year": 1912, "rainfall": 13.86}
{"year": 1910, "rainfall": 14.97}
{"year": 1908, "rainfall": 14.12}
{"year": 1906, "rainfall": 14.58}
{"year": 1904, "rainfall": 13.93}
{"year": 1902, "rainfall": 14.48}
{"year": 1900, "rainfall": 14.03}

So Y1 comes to -60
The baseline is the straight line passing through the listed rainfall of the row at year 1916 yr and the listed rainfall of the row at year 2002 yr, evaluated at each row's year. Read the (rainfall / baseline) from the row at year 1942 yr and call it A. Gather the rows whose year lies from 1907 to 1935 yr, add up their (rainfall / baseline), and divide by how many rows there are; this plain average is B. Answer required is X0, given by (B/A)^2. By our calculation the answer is 1.13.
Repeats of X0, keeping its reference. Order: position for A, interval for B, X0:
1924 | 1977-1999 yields 1.02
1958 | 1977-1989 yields 1.00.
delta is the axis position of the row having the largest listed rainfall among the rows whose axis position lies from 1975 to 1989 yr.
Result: 1978 yr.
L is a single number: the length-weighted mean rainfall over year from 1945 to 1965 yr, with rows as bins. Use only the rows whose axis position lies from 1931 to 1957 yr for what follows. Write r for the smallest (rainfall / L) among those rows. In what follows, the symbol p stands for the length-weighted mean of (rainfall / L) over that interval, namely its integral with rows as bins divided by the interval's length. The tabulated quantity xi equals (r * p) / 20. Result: 0.048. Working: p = 1.00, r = 0.96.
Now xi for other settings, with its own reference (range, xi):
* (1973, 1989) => 0.047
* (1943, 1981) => 0.044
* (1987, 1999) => 0.042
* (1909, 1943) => 0.053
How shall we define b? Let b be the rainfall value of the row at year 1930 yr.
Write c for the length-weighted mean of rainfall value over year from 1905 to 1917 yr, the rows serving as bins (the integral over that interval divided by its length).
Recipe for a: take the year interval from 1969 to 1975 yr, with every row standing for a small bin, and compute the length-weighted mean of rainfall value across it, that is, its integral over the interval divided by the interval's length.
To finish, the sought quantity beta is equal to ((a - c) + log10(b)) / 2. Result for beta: -0.4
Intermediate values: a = 12.2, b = 14.49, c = 14.2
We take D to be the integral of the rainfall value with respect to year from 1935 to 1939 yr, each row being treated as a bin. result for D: 52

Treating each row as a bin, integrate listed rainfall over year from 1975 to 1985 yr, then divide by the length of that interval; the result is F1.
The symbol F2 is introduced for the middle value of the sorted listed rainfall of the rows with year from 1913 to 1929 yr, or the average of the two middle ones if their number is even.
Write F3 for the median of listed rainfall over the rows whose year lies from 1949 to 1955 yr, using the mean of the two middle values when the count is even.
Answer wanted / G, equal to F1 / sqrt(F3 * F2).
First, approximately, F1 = 13.0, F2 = 14.0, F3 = 12.6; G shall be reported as 0.98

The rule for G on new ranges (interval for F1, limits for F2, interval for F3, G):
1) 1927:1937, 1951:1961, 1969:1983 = 1.07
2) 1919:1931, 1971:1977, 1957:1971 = 1.13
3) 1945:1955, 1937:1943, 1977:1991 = 0.96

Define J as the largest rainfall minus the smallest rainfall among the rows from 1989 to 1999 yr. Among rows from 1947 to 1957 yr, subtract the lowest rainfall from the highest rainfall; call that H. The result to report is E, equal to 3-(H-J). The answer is 2.98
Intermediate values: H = 1.06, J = 1.04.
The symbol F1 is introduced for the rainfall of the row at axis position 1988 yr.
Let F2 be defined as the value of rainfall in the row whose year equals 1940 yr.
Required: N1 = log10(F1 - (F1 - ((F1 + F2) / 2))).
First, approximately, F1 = 12.47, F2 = 13.21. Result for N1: 1.11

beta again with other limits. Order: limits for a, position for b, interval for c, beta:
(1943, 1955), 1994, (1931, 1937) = 0.1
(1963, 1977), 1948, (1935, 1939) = 0.1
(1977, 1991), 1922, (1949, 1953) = 0.8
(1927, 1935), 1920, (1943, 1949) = 1.4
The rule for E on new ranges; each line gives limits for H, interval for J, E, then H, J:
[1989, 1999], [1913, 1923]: 2.29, 1.04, 0.33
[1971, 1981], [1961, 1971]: 3.26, 1.38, 1.64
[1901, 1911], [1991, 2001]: 2.88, 1.04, 0.92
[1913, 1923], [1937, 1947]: 3.50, 0.33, 0.83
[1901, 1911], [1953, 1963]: 2.78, 1.04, 0.82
